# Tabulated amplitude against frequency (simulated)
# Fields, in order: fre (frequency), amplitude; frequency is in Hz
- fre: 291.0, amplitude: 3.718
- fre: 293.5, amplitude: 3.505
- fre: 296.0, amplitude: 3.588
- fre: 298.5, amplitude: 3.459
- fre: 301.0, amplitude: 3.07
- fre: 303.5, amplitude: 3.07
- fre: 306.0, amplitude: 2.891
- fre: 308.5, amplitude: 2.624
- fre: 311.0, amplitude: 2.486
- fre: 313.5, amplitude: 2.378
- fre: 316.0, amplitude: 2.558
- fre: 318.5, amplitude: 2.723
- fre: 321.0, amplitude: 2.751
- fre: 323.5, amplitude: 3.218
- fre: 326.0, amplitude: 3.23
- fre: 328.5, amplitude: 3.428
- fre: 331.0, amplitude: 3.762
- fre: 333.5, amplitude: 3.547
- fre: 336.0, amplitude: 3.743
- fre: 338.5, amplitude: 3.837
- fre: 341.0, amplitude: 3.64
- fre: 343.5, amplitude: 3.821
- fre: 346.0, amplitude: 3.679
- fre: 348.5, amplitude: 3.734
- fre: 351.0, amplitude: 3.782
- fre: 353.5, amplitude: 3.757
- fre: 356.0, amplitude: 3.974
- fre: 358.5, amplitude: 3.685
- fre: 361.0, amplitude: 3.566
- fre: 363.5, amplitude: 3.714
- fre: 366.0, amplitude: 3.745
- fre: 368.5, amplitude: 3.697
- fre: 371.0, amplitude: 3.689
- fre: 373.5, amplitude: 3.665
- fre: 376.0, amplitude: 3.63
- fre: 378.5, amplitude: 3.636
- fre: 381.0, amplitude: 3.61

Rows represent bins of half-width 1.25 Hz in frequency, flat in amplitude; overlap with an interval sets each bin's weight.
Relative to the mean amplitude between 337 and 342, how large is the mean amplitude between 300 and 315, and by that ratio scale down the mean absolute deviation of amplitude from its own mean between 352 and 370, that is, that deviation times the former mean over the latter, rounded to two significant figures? 0.11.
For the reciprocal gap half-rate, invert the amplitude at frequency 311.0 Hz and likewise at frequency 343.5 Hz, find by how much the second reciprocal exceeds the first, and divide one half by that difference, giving -3.6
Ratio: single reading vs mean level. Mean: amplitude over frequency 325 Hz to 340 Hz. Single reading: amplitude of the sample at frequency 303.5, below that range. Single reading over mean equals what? 0.85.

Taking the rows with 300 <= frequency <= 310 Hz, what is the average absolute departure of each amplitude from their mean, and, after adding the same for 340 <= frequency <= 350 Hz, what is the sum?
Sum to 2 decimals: 0.22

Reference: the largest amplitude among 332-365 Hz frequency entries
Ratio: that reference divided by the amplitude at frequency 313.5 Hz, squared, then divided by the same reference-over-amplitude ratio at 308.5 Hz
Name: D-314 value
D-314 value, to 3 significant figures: 1.84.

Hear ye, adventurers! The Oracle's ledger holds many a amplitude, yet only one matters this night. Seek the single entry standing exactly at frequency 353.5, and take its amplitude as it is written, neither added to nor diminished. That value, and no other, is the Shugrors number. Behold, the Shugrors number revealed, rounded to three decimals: 3.757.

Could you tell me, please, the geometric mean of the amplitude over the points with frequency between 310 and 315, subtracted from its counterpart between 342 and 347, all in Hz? 1.3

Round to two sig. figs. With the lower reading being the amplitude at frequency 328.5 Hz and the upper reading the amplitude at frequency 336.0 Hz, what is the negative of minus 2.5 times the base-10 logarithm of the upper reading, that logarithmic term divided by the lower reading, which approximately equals 0.42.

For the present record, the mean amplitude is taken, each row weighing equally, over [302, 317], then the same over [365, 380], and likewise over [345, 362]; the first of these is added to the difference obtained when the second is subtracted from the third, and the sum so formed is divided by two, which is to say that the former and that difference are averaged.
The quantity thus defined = 1.37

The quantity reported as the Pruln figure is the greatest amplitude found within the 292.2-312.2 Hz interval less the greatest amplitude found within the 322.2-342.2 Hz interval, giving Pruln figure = -0.25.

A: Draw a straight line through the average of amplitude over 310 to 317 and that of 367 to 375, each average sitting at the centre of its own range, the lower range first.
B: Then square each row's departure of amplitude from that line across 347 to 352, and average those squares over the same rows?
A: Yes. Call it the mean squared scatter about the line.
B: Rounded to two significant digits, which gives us 0.27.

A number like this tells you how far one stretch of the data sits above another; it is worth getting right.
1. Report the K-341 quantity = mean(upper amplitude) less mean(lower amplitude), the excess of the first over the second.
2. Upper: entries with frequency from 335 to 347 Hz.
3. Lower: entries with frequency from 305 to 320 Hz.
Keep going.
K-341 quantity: 1.1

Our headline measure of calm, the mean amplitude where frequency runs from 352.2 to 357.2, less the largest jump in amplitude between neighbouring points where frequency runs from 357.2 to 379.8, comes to 3.72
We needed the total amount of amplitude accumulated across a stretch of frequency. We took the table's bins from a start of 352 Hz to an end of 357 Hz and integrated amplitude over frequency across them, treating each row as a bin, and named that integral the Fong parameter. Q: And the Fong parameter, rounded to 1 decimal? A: 19.3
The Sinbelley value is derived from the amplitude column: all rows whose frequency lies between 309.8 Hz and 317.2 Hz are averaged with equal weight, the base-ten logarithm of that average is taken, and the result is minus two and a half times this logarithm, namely -0.98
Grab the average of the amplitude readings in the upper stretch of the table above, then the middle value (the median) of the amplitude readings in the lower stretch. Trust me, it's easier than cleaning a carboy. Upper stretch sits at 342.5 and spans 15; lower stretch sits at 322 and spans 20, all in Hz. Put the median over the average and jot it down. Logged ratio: 0.80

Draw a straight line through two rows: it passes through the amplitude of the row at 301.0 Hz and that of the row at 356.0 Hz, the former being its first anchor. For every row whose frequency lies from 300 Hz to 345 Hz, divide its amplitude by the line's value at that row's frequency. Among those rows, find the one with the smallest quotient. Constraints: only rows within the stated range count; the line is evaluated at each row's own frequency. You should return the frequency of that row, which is 313.5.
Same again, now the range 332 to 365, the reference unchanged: 361.0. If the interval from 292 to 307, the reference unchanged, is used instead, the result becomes 306.0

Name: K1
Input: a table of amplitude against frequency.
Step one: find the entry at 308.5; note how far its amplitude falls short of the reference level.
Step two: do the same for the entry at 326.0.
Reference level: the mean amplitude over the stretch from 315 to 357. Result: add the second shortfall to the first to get 1.1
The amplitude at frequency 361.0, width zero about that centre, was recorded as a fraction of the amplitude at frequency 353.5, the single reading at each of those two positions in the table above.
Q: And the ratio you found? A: 0.95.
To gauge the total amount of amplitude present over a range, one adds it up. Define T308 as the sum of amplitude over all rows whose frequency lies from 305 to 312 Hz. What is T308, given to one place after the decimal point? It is 8.0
